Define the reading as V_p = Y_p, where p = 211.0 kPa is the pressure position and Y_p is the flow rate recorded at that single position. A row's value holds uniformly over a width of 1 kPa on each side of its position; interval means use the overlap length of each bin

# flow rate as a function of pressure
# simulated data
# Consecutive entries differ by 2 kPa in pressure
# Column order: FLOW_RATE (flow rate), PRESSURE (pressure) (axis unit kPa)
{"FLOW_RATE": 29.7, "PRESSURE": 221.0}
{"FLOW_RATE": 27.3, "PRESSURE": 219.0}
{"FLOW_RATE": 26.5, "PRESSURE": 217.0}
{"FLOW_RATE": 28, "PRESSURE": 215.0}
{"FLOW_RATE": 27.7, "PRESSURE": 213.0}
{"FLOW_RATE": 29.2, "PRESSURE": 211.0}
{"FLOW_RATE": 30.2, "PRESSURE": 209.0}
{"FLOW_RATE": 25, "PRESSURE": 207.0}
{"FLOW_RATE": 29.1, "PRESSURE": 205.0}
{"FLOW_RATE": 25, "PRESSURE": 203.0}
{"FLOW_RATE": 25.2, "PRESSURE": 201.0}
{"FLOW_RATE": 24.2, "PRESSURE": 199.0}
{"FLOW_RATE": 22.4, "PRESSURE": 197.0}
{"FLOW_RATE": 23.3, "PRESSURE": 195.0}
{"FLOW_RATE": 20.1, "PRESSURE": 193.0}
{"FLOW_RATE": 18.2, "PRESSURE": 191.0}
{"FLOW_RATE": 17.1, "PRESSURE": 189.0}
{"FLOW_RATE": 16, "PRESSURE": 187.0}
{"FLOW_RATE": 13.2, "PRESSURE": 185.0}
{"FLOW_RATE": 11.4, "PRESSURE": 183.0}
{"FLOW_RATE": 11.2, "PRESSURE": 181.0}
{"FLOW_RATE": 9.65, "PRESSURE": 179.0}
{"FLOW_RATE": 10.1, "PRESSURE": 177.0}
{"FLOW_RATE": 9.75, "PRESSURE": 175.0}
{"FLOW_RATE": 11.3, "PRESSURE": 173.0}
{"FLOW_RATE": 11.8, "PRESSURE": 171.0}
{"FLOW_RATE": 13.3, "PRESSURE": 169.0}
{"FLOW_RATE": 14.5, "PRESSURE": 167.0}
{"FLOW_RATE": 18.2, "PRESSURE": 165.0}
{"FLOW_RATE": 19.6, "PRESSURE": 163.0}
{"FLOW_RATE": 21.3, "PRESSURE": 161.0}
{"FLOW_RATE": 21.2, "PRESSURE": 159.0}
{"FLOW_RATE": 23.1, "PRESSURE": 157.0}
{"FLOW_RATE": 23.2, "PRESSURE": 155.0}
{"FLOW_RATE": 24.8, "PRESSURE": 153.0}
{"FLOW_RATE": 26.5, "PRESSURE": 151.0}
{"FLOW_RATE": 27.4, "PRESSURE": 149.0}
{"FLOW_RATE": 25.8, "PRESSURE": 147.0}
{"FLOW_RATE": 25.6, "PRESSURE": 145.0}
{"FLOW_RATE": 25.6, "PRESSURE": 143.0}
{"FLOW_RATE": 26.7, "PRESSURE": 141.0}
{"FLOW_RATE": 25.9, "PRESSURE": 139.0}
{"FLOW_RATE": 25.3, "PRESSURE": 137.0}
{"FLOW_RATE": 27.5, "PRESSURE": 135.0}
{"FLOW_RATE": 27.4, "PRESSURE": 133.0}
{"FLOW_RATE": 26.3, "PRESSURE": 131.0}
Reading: 29.2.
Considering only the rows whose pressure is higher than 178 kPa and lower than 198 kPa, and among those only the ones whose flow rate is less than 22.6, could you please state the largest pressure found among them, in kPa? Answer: 197.0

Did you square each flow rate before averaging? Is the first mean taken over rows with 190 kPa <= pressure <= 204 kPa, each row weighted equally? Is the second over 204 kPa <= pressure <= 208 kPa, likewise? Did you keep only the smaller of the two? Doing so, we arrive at 518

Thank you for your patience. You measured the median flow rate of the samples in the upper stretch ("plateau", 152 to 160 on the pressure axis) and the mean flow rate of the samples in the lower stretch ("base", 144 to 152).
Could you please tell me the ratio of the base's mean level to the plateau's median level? 1.1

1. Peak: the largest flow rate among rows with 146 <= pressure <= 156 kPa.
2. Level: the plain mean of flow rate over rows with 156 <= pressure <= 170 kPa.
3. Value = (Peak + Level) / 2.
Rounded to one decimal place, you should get 23.1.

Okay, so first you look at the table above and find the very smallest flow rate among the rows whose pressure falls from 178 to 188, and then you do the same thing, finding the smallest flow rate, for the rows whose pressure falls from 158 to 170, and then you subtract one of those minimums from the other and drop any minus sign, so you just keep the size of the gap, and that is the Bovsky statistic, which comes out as 4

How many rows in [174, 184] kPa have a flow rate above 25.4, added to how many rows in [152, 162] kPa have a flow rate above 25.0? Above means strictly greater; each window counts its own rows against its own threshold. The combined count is 0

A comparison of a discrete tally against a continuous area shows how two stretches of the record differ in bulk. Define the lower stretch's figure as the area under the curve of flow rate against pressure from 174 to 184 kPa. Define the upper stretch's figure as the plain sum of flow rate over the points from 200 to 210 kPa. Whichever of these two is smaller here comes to 104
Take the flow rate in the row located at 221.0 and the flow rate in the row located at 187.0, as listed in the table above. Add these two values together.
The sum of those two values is 46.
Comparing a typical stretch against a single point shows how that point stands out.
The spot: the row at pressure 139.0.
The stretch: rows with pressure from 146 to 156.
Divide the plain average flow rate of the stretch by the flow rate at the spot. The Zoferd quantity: 0.99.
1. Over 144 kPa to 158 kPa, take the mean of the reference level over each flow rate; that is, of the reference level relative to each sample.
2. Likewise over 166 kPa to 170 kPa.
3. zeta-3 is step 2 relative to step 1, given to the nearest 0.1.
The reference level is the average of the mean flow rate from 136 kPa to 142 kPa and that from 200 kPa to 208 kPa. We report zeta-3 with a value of 1.8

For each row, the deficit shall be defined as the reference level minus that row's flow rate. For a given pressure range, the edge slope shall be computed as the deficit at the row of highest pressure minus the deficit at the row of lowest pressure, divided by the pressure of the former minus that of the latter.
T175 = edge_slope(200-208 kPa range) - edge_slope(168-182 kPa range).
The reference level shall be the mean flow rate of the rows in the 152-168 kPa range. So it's -0.14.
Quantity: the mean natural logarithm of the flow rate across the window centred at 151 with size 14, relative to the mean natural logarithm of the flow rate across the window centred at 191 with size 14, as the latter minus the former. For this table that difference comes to -0.3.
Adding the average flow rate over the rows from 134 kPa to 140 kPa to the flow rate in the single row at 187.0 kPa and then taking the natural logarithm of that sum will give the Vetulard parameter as 3.74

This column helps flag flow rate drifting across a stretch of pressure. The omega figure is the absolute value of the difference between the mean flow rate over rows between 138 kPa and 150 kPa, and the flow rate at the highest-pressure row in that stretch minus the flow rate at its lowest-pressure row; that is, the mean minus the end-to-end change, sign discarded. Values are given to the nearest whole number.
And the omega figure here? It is 25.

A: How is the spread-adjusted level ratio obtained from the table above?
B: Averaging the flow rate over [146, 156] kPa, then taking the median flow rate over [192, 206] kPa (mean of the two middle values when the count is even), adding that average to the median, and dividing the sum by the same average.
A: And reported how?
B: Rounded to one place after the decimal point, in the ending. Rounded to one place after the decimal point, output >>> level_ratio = 1.9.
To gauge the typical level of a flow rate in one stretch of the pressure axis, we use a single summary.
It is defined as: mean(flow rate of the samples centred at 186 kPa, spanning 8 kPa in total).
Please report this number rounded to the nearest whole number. 14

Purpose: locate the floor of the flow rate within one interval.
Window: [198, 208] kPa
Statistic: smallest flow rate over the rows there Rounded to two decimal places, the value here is 24.20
